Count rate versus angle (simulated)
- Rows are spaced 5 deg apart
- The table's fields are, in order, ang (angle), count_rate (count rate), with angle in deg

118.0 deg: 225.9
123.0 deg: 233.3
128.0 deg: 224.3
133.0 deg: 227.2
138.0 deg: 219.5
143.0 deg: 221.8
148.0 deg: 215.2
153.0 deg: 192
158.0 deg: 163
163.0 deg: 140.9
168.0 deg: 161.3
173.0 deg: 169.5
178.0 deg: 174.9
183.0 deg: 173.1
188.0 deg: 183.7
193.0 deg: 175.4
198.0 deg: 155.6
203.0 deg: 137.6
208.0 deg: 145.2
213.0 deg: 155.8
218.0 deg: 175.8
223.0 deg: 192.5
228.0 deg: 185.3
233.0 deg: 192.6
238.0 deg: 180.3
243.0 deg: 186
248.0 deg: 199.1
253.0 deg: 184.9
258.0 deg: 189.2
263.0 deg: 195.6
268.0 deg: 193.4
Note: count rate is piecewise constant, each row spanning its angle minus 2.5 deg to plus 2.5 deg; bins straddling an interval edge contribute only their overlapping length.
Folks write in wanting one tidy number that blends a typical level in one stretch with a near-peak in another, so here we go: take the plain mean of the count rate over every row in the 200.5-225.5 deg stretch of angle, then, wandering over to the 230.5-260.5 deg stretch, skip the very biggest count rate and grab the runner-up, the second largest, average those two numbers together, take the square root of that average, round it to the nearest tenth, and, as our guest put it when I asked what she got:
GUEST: 13.3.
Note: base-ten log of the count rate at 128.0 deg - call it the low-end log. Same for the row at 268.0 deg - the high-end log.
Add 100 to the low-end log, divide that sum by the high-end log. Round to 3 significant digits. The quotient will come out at 44.8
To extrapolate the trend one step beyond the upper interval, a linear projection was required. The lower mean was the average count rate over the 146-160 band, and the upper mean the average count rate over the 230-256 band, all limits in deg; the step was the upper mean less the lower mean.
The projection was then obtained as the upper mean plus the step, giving 187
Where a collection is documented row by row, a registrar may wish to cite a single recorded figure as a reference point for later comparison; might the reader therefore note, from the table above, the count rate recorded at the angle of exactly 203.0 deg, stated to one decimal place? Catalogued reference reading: 137.6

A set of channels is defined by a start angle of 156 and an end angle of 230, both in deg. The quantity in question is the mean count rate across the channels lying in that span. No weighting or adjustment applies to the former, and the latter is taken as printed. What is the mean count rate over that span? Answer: 166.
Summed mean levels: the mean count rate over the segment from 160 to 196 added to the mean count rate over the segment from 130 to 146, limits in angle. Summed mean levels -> 391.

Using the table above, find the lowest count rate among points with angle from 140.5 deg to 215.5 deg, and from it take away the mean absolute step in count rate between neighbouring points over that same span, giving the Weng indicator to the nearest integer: 124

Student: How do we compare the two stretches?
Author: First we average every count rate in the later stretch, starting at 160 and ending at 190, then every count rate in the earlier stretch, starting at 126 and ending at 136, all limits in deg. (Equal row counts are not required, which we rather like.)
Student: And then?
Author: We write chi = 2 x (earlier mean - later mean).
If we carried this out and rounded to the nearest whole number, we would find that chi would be 117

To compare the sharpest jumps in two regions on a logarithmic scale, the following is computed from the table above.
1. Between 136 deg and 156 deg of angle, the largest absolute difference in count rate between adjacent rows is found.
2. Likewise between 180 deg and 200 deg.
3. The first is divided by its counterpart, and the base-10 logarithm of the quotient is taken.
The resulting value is 0.07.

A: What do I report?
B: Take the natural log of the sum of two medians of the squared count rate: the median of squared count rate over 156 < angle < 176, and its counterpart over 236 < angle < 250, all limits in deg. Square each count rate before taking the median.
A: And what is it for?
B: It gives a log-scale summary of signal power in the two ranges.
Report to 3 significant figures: 11.0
